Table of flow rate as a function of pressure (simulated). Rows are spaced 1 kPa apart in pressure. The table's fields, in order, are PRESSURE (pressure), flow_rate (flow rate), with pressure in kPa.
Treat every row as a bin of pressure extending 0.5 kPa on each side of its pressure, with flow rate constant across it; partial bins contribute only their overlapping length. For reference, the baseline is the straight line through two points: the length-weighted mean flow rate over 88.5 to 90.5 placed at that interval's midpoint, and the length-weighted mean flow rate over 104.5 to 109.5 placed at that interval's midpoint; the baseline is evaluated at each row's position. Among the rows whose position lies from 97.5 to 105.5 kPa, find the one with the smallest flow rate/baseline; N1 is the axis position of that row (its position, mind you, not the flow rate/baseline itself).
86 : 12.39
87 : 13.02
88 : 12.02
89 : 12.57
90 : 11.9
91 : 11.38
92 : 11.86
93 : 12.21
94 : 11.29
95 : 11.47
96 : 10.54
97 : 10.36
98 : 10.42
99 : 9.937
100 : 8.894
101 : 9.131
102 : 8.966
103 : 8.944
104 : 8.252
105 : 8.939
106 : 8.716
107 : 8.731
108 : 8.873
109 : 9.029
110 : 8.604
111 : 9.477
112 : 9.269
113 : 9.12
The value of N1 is 100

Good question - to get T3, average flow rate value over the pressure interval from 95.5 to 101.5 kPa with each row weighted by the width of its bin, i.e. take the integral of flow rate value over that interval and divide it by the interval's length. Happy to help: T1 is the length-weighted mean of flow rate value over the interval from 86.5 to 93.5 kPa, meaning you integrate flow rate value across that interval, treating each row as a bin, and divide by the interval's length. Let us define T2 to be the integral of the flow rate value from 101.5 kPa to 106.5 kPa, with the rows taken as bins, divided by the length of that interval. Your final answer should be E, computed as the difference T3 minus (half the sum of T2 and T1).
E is -0.6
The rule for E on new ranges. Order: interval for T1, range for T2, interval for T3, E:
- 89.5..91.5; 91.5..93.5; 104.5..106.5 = -3.0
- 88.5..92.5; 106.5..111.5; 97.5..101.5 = -0.8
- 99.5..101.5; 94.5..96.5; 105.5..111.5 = -1.1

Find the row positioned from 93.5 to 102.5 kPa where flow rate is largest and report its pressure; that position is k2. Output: 95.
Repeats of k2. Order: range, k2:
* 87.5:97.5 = 89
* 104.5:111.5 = 111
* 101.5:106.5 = 102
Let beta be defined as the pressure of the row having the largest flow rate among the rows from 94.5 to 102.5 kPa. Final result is 95 kPa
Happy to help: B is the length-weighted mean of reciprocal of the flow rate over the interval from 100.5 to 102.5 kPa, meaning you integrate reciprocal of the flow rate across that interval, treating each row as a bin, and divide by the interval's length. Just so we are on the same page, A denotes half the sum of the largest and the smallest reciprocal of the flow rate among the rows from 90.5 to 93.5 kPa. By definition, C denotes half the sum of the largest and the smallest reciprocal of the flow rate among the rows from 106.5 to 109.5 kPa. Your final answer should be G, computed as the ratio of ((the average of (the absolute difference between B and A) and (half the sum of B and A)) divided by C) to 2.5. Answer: 0.219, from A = 0.0849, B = 0.111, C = 0.113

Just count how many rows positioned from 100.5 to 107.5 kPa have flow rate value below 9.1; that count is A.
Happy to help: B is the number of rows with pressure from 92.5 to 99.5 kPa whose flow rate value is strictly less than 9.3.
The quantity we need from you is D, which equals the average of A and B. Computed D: 3.0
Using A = 6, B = 0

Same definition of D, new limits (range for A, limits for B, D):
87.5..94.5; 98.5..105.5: 3.0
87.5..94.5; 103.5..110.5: 3.5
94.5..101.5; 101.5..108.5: 4.0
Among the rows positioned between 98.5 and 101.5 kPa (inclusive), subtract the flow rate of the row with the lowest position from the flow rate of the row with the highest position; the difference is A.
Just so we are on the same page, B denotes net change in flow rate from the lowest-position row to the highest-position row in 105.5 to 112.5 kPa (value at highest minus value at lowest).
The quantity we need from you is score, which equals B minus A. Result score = 1.4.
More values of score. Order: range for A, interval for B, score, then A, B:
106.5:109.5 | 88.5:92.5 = -1.0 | 0.3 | -0.7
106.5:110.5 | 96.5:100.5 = -1.3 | -0.1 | -1.5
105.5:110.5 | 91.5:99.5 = -1.8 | -0.1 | -1.9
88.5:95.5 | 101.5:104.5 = 0.4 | -1.1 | -0.7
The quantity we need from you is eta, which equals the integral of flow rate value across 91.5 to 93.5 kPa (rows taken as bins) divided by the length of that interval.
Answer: 12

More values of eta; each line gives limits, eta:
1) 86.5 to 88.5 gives 13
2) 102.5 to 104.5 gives 9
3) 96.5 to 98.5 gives 10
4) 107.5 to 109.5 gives 9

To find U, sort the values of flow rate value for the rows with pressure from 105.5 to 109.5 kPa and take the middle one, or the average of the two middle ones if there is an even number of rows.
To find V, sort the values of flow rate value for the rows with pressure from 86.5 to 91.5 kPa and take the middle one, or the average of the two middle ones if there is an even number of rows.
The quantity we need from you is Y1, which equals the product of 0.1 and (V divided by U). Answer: 0.137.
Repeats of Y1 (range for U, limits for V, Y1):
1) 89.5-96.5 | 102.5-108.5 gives 0.077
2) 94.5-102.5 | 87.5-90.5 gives 0.118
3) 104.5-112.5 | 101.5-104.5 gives 0.100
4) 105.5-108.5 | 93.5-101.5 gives 0.119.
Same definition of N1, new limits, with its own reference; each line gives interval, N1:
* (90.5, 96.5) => 91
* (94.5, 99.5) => 99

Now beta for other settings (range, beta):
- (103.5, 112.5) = 111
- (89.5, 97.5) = 93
